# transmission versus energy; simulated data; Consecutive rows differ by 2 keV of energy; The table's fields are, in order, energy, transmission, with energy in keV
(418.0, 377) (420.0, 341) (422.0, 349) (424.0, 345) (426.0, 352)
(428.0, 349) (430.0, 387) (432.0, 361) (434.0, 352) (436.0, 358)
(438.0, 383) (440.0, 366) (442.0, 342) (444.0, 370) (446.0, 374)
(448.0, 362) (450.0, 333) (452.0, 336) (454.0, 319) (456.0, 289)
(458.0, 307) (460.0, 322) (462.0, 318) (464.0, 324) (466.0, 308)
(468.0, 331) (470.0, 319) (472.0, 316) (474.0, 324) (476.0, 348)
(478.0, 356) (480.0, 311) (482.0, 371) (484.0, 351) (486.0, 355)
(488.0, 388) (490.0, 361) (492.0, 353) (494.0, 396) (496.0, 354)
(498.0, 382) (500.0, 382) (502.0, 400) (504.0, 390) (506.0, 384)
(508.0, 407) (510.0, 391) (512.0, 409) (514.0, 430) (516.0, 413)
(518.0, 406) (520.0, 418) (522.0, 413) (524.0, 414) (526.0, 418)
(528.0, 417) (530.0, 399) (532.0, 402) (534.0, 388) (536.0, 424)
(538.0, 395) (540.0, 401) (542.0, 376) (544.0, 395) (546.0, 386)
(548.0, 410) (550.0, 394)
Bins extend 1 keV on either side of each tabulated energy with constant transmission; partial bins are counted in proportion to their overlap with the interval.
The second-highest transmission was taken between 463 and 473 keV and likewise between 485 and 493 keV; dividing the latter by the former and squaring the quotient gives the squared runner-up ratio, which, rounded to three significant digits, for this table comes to 1.24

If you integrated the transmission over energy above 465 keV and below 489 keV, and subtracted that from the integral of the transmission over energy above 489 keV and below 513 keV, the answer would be 1062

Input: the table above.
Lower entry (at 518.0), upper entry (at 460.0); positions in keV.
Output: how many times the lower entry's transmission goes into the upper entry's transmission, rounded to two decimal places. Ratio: 0.79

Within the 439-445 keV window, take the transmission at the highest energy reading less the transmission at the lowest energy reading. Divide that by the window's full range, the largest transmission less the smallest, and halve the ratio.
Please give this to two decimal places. 0.07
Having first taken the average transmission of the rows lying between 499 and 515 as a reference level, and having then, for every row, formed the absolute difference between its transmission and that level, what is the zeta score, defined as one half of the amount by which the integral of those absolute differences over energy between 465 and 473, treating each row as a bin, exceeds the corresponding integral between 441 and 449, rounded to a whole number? 174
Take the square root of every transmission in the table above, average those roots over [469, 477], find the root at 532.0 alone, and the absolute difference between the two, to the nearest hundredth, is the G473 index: 1.98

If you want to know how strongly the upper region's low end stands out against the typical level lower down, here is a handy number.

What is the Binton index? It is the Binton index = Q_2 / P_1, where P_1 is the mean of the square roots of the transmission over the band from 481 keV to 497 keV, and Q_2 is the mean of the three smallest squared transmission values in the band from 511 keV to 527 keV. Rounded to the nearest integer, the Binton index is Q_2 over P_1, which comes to 8759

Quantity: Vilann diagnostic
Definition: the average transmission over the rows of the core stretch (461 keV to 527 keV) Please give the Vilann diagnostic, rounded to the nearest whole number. 371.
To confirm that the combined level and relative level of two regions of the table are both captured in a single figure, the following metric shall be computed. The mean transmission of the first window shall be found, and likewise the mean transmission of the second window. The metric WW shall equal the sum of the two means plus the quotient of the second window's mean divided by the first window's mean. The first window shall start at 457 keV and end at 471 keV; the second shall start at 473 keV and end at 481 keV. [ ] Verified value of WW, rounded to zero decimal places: 654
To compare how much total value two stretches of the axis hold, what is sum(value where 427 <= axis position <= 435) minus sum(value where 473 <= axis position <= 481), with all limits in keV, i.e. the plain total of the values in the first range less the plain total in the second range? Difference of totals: 110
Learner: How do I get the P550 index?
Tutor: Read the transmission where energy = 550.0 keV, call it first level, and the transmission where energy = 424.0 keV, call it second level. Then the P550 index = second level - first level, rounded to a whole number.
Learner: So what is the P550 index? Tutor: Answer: -49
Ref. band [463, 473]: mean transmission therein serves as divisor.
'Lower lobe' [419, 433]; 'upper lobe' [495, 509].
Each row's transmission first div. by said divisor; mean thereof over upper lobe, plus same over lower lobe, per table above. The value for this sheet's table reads 2.32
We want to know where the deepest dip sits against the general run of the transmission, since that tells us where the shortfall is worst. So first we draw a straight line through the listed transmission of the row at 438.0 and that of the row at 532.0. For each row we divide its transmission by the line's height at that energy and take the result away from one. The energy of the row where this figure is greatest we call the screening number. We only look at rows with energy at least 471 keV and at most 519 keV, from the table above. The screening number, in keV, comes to 480.0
